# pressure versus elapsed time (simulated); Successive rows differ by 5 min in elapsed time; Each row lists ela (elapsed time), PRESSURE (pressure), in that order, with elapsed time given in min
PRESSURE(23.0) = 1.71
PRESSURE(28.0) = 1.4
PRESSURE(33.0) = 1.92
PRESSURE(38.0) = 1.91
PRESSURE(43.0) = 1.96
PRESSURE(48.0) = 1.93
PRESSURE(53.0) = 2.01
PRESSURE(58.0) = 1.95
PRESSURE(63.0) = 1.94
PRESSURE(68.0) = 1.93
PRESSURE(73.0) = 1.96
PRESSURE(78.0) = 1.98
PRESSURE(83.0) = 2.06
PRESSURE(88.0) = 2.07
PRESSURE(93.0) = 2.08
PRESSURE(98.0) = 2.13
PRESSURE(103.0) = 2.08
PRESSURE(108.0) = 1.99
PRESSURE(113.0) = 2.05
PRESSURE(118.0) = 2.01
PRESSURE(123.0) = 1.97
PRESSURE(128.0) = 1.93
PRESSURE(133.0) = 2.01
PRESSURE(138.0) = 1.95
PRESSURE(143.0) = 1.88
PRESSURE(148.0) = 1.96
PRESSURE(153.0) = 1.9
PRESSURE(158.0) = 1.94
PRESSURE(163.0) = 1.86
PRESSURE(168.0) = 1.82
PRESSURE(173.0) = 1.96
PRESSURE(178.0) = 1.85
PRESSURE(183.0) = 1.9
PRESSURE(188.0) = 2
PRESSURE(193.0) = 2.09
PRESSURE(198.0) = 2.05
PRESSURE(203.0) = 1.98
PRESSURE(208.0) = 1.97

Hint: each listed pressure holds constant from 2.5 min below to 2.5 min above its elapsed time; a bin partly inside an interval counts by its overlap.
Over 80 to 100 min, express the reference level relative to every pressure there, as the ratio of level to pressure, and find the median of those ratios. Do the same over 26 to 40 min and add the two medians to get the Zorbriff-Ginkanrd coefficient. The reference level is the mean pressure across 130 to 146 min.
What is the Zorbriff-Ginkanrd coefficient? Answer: 1.957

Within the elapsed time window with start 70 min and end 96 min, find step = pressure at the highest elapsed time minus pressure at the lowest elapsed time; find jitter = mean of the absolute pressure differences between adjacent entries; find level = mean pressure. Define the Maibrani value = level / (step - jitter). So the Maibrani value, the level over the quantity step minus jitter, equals 23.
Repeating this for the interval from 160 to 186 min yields -42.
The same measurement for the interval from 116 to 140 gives -17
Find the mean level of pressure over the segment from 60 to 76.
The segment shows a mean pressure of 1.94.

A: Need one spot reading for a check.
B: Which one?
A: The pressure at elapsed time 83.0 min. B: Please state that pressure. 2.06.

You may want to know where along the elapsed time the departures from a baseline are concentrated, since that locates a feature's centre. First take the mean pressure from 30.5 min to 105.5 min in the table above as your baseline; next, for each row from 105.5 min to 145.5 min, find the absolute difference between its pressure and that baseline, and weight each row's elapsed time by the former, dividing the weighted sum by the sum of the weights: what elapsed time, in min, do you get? 131.0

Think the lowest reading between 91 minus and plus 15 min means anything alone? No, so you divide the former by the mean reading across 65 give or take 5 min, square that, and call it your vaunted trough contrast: 1.05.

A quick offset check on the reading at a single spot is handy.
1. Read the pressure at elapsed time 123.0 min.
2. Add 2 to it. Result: 3.97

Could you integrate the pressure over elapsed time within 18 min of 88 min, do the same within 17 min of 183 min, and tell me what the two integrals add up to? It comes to 140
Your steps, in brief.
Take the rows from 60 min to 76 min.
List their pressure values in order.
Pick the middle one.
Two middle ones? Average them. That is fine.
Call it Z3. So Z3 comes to 1.94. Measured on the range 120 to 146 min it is 1.95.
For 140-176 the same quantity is 1.90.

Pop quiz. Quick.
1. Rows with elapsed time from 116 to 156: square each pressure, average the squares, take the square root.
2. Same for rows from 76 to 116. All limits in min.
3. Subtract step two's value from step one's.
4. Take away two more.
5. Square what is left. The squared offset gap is 4.43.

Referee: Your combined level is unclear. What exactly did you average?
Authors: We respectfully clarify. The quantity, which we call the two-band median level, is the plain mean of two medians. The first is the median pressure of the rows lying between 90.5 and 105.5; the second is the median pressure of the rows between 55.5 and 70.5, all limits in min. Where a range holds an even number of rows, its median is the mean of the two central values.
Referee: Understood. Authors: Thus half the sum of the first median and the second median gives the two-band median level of 2.01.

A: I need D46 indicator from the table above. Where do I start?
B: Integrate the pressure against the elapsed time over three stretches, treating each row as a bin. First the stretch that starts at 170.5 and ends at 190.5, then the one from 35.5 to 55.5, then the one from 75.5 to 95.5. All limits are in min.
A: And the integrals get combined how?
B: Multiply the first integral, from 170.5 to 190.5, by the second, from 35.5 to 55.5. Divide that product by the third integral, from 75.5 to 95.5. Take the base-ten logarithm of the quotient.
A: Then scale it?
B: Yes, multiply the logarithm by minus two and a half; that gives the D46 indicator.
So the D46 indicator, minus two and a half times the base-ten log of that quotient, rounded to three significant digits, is -3.91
